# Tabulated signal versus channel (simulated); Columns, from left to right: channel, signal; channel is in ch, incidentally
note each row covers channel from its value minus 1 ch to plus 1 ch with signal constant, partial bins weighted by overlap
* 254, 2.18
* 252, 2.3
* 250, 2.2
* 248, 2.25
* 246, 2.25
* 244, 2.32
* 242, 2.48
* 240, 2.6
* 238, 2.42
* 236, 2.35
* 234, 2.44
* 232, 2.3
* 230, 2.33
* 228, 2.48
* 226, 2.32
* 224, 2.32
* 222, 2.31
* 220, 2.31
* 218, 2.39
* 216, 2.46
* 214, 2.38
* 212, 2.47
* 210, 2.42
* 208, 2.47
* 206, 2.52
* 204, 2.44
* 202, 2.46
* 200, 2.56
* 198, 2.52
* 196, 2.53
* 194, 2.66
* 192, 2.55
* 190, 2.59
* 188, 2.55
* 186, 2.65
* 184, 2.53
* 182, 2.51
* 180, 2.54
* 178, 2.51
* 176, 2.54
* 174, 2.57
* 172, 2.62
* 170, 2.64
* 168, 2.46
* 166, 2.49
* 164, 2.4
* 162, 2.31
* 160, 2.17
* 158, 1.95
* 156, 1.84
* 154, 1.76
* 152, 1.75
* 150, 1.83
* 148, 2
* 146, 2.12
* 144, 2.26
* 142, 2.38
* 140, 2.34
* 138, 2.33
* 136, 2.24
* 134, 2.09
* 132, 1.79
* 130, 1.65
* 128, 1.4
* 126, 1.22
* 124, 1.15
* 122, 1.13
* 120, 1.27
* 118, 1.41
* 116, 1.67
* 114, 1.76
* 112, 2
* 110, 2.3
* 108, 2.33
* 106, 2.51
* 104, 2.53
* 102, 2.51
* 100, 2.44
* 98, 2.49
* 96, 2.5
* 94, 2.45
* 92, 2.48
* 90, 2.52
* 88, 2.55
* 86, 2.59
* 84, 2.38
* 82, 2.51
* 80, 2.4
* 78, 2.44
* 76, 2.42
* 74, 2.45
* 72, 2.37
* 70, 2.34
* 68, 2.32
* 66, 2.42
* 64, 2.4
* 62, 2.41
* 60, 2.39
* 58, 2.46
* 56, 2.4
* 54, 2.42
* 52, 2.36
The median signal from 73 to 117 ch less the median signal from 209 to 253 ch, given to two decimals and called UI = 0.11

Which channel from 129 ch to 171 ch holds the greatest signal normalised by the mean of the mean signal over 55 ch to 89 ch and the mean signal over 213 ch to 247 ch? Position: 170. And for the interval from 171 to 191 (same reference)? 186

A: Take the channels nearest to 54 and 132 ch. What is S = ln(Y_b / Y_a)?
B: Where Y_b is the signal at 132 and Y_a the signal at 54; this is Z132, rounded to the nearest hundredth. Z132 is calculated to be -0.30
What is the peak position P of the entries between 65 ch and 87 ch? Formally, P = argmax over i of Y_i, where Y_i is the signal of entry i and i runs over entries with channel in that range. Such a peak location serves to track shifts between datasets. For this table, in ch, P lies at 86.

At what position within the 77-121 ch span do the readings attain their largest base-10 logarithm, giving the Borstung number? 86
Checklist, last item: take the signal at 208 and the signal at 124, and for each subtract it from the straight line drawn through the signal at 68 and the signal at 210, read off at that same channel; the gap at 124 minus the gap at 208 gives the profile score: 1.3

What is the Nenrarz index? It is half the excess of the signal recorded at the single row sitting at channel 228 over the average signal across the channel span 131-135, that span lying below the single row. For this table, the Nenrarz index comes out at 0.27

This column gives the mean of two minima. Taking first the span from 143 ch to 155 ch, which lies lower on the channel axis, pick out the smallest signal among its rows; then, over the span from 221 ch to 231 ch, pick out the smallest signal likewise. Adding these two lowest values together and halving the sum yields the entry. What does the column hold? 2.03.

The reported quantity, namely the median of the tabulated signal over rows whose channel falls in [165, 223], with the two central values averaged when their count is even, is 2.52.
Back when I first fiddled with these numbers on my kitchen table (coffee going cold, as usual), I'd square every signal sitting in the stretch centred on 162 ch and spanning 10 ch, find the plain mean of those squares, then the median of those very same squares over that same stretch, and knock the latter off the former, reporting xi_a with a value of -0.17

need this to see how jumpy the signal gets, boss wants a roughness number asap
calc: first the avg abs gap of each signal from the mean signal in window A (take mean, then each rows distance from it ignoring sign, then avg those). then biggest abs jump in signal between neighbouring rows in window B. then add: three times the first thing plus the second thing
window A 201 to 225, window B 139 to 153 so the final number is 0.35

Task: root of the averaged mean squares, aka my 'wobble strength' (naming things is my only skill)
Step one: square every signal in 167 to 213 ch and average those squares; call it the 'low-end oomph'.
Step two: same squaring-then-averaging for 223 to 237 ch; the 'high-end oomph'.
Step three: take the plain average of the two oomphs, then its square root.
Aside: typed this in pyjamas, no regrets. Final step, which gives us 2.45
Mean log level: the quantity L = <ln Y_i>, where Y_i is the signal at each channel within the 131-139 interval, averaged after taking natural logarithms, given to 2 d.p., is 0.74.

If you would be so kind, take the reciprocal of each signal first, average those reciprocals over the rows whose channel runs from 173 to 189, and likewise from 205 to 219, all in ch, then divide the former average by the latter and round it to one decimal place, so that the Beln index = 1.0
